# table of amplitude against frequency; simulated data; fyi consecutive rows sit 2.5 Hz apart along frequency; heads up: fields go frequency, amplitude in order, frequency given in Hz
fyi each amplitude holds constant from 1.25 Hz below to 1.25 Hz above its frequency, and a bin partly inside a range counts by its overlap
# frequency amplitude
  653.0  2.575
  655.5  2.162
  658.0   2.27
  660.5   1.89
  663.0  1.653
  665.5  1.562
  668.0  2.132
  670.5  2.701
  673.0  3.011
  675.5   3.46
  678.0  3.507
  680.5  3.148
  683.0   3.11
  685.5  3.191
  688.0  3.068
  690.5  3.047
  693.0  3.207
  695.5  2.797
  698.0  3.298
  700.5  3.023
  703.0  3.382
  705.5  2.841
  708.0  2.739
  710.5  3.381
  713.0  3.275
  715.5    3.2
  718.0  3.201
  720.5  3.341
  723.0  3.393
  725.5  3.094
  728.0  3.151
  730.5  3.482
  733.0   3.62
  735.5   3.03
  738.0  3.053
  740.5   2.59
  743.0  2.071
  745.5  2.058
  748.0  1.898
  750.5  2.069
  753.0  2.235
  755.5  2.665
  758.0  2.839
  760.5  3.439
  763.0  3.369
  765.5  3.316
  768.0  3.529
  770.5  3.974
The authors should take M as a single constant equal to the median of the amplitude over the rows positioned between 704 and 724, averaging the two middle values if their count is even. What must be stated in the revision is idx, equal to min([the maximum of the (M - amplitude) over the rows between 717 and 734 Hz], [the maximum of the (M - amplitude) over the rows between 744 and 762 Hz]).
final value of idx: 0.14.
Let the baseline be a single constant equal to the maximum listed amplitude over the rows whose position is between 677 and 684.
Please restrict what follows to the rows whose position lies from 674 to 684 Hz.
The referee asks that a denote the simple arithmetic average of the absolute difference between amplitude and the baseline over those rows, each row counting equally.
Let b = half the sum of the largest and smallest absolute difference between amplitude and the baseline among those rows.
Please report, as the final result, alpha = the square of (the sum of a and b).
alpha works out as 0.2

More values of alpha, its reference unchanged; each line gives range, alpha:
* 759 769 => 0.0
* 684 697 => 0.9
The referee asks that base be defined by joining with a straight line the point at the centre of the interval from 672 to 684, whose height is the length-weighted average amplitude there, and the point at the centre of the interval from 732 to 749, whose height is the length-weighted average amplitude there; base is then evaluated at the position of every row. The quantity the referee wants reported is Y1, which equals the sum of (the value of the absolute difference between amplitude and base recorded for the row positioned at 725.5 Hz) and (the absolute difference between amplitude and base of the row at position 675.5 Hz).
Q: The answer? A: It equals 0.51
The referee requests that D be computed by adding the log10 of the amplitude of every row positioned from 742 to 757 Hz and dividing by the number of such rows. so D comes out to 0.333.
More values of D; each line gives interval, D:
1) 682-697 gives 0.487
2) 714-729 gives 0.509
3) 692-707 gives 0.489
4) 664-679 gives 0.419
